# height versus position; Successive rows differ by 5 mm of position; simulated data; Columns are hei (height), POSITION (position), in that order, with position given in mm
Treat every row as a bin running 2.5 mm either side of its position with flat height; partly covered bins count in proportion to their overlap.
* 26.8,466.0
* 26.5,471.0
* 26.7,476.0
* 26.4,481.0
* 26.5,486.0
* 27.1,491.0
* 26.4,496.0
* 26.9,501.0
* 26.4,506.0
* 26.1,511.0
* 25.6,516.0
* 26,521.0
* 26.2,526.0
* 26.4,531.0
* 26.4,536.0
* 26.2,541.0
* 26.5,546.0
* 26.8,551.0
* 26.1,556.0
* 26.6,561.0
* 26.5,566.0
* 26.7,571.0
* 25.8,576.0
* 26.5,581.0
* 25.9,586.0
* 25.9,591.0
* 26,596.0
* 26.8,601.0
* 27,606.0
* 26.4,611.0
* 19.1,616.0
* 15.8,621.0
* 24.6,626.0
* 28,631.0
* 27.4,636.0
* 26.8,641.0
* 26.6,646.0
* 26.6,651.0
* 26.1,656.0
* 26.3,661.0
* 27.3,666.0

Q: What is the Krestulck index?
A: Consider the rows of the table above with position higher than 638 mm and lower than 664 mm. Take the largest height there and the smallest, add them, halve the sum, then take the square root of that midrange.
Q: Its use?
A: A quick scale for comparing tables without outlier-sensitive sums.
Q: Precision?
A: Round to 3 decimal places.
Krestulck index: 5.143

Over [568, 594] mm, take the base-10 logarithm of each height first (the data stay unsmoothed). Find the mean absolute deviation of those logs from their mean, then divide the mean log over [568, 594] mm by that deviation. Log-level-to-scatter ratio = 243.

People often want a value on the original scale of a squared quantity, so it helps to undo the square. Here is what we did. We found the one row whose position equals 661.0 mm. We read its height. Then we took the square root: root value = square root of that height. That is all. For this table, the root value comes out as 5.13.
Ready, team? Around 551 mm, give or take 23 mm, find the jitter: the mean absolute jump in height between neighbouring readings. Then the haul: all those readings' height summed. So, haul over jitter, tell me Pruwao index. 829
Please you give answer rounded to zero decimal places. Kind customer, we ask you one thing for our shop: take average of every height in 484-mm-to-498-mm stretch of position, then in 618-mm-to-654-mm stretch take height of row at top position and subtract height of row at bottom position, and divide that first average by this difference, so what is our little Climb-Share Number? 2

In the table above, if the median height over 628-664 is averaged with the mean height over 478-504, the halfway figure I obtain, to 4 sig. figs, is 26.63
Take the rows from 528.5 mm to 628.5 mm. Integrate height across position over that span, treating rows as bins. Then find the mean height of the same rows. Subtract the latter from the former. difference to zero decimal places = 2515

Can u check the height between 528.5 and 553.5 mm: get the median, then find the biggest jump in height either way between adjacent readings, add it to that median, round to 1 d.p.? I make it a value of 26.7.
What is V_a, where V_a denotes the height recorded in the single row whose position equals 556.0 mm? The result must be 26.1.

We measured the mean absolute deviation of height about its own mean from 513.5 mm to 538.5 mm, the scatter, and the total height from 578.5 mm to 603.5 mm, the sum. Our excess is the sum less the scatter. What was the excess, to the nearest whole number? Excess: 131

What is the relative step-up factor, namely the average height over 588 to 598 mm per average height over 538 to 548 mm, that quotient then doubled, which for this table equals 1.97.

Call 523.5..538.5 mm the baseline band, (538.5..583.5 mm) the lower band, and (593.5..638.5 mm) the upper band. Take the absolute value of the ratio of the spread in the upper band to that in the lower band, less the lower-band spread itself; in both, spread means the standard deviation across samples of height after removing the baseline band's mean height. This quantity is 13.0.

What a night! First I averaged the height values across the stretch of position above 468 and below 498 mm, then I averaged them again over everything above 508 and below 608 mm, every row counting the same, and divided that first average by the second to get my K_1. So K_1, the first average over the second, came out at 1.01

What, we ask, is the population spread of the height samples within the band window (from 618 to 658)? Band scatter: 3.69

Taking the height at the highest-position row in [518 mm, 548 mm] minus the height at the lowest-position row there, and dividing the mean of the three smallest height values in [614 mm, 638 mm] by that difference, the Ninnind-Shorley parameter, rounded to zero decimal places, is 40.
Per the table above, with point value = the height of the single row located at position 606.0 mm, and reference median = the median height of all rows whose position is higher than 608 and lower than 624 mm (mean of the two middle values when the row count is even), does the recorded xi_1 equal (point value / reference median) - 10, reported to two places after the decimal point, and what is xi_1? -8.59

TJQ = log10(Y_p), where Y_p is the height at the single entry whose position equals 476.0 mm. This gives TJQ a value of 1.43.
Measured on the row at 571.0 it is 1.43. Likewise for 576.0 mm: 1.41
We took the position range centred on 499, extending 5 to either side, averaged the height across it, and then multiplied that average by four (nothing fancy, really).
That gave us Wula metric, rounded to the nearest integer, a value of 107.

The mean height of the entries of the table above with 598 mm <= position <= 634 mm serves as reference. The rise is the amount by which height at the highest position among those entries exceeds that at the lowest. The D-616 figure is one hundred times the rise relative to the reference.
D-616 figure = 5.0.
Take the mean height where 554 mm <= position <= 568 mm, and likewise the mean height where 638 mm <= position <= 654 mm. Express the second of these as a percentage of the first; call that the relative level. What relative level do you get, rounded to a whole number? 101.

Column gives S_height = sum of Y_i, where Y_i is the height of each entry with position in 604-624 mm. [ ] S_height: 88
